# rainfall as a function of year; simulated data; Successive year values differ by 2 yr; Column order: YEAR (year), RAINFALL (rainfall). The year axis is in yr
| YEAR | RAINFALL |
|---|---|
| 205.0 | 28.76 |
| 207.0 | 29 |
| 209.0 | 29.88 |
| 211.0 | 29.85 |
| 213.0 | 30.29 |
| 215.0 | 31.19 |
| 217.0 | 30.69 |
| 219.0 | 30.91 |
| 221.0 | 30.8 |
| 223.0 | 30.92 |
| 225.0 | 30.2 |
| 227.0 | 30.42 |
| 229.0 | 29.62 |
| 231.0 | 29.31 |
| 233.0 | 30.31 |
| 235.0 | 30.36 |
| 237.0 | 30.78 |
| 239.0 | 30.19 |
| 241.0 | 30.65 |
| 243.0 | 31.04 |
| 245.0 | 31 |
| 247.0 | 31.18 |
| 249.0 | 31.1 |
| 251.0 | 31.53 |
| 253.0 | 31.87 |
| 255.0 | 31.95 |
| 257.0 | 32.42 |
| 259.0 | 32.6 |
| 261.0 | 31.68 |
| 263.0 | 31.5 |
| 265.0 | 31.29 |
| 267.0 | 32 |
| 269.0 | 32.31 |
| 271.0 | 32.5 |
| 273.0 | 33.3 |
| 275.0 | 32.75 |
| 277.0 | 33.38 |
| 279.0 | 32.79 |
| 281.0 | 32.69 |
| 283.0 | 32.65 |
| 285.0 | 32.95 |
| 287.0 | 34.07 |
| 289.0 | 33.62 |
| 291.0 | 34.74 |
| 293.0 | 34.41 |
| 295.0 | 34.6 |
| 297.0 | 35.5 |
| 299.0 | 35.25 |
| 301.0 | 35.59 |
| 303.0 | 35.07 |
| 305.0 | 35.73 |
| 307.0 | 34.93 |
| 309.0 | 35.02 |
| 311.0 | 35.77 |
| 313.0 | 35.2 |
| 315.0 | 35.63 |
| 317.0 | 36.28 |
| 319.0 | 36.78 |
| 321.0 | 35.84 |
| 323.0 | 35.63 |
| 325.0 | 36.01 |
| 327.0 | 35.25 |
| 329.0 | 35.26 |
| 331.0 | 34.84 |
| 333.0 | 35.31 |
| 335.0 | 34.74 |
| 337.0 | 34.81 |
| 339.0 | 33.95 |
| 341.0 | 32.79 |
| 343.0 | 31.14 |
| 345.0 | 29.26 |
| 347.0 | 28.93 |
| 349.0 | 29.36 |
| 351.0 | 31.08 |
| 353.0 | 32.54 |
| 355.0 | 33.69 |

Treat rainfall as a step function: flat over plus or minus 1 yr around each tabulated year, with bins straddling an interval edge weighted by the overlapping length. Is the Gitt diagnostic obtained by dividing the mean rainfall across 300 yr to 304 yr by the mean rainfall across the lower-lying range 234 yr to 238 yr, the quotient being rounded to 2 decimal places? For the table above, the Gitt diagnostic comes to 1.16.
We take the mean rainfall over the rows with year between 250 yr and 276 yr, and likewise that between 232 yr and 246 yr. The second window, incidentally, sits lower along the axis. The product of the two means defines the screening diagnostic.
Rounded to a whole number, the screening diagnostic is 984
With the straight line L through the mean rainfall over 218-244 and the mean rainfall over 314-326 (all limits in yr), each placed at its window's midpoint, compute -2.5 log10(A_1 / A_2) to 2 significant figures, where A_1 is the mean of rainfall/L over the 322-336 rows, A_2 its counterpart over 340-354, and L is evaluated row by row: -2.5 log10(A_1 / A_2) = -0.18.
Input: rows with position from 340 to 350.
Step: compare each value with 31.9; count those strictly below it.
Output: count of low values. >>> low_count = 4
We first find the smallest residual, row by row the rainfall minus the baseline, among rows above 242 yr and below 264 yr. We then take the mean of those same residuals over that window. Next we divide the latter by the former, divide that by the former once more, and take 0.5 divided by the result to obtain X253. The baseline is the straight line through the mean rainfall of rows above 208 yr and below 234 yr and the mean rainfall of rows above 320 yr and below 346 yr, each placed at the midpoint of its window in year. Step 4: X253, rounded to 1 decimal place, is 0.2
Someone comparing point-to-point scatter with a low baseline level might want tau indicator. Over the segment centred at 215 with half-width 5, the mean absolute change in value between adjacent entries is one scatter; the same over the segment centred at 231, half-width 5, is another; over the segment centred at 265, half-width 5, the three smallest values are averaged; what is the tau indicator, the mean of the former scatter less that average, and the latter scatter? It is -15.2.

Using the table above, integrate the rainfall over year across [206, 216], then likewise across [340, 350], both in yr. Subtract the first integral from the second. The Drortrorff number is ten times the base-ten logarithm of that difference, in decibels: 4.0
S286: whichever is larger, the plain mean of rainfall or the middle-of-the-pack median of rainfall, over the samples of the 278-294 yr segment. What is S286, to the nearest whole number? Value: 33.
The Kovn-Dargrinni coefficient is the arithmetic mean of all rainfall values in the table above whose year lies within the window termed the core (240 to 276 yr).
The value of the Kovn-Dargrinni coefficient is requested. 31.8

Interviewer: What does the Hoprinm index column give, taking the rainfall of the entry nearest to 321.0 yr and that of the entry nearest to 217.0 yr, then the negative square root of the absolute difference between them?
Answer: -2.3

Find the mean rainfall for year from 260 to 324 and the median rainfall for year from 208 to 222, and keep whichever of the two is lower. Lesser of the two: 30.7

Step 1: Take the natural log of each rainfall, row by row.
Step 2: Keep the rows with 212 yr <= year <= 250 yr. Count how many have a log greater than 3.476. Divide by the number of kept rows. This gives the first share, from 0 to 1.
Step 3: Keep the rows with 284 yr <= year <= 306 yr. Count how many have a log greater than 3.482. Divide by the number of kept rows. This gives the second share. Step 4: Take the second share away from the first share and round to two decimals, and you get -1.00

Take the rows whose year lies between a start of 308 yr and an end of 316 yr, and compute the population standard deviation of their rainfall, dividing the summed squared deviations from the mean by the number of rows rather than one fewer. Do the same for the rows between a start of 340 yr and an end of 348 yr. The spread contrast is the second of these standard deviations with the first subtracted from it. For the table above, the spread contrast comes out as 1.2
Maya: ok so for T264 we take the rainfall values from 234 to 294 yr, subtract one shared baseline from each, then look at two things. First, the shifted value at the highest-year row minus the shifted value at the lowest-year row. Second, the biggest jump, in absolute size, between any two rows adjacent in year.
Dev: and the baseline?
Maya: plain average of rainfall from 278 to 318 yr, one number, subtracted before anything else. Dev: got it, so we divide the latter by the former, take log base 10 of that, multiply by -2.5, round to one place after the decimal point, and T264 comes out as 1.4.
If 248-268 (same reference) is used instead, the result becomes 0.0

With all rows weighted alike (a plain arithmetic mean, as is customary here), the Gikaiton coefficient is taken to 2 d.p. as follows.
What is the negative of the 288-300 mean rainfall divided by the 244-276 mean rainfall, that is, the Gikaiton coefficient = -1.09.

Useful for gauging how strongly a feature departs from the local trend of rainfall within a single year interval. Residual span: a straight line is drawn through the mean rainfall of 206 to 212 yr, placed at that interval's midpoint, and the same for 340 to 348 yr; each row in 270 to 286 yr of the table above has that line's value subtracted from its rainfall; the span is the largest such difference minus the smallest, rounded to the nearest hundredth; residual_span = 0.84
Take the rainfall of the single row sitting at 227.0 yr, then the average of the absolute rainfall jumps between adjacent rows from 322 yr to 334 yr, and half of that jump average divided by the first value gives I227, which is 0.0067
